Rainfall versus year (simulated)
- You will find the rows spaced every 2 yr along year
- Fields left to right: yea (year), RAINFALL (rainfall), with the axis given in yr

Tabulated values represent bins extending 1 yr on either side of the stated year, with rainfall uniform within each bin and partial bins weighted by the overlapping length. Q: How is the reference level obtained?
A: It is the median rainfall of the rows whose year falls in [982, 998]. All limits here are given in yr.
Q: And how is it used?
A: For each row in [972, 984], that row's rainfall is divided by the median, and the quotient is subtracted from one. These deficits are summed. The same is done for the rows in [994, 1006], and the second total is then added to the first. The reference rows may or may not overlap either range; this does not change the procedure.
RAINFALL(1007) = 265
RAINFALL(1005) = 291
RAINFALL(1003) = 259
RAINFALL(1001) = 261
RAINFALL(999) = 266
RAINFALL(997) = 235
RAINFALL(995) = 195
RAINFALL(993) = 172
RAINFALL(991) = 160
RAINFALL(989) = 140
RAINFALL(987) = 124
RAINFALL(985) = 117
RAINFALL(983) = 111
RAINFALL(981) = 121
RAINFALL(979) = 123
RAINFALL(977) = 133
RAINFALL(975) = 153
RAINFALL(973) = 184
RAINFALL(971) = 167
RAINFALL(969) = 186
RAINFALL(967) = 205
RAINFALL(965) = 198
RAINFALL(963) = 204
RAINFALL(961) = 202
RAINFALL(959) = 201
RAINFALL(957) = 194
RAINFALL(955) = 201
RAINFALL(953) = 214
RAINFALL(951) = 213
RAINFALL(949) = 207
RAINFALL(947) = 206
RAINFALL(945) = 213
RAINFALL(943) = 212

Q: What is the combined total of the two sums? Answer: -3.5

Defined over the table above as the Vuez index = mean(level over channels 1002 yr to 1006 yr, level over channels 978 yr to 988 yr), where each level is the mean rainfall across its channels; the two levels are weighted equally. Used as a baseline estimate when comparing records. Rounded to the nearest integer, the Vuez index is 197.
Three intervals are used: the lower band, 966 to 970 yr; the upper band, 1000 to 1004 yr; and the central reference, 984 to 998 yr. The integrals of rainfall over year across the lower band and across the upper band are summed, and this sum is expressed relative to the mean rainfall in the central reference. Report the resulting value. 11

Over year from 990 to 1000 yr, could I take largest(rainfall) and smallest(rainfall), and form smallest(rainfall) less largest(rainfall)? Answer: -106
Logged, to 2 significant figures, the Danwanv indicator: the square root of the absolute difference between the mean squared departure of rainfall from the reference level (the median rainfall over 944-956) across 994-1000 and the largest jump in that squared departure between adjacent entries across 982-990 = 34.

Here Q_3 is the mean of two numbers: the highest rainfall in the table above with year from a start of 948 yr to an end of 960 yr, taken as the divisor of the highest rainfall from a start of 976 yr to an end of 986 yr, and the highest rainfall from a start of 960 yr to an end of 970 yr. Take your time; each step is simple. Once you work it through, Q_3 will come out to 103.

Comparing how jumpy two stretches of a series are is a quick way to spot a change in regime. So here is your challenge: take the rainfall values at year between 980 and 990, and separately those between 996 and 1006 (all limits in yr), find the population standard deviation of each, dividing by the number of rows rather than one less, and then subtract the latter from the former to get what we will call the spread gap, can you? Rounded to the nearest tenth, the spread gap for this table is -8.1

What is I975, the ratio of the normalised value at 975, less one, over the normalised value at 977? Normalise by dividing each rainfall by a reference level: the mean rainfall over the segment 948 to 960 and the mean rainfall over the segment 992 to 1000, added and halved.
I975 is -0.4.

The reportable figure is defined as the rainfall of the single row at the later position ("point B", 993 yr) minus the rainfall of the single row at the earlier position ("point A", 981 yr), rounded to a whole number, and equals 51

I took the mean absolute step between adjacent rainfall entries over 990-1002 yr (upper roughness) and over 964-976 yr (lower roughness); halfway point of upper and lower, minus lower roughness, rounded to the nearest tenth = 1.8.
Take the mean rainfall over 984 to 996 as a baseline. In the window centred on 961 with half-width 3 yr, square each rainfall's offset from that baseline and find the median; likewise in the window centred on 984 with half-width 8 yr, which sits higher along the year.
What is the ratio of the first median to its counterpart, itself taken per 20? 0.17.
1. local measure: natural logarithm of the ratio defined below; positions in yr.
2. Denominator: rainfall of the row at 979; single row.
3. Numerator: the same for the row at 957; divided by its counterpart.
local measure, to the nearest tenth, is 0.5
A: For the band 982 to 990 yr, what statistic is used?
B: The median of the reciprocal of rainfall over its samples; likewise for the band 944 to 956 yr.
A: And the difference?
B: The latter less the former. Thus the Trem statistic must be -0.0035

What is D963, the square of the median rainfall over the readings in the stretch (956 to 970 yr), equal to 40401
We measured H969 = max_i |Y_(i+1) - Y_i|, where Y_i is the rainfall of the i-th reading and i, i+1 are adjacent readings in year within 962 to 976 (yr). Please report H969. 31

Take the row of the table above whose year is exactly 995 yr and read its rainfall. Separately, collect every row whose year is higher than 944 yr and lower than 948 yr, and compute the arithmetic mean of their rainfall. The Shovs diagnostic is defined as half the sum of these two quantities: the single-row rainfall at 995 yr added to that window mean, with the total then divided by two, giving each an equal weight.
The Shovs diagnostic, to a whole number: 202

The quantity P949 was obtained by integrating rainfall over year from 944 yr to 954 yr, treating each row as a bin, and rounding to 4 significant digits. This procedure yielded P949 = 2106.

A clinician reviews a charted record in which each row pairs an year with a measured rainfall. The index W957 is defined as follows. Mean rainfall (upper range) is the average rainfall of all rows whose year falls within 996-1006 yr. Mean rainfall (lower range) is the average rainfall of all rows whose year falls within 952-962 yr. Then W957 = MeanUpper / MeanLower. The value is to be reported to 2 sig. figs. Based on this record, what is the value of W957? 1.3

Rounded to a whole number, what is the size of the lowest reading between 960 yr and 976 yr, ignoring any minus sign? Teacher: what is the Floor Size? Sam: 153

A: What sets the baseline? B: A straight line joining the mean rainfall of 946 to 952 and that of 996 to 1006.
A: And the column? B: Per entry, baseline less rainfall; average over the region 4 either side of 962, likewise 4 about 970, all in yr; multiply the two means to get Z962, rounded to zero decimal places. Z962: 935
